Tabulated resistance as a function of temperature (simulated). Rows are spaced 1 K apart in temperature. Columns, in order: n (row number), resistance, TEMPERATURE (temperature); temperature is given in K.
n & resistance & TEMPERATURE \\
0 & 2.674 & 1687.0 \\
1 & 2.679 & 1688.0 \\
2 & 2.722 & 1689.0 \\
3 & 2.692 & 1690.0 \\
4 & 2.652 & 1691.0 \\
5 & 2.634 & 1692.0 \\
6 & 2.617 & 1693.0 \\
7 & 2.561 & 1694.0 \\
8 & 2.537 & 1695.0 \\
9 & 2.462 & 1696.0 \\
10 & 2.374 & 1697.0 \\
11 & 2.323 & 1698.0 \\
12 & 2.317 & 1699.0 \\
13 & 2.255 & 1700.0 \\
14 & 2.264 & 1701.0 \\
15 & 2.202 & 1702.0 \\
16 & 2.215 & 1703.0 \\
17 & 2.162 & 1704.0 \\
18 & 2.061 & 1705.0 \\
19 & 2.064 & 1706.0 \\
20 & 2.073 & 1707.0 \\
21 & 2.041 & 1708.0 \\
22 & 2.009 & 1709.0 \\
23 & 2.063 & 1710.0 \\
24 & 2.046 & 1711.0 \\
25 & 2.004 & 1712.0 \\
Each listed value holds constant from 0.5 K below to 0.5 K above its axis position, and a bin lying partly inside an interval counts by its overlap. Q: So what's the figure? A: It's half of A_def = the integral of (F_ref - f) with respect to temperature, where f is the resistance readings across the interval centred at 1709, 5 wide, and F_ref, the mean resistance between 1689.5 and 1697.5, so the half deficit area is 1.3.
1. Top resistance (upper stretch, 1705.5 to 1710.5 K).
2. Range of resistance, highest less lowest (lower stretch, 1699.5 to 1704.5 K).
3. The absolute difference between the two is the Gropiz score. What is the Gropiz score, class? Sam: 2.0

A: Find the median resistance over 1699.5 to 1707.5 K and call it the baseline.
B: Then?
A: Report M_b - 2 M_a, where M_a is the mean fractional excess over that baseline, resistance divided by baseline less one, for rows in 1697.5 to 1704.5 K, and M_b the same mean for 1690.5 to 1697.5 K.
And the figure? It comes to 0.107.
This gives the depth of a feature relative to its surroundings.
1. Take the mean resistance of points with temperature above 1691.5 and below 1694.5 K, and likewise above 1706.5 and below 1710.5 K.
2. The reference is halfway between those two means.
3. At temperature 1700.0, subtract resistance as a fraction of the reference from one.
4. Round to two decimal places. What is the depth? 0.03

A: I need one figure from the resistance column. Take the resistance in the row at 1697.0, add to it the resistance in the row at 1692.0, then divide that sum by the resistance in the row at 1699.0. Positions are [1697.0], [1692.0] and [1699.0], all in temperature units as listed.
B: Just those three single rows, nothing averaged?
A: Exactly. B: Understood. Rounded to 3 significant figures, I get 2.16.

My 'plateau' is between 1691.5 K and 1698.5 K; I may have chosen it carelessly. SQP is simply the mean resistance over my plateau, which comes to 2.50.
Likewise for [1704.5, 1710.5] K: 2.05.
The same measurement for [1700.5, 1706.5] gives 2.16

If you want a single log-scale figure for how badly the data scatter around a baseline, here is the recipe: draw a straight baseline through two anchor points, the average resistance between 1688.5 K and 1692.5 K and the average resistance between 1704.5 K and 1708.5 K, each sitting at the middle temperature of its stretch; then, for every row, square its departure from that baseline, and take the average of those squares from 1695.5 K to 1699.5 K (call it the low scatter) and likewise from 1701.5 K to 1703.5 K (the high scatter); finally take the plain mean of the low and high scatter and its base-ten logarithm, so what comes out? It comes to -2.89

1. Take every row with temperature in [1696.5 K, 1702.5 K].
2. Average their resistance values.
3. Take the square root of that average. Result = 1.51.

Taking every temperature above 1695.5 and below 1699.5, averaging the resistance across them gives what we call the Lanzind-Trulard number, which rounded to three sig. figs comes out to 2.37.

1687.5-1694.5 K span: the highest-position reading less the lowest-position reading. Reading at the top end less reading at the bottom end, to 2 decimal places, -0.12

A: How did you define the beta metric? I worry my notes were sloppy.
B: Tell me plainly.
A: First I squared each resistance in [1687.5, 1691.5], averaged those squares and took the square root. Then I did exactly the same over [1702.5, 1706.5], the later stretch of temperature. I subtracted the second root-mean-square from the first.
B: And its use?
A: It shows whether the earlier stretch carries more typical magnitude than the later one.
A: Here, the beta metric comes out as 0.56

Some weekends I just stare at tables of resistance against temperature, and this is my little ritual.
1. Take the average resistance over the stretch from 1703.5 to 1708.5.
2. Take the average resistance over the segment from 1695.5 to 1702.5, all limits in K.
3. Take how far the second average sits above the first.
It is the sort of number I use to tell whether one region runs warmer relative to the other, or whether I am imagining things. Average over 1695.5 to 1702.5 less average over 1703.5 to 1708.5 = 0.23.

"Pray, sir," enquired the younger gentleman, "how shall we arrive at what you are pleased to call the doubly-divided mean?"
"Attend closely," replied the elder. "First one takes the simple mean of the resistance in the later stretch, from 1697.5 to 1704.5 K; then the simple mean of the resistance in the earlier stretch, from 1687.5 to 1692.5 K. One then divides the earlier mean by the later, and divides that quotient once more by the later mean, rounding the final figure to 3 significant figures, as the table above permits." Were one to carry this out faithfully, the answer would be 0.529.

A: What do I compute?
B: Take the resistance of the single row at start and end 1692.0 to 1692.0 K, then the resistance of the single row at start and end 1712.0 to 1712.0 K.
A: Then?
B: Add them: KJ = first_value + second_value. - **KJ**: 4.64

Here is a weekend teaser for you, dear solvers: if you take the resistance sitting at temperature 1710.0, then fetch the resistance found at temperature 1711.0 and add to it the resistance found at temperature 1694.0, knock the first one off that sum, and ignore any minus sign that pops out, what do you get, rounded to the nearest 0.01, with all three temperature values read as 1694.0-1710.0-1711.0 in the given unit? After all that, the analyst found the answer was 2.54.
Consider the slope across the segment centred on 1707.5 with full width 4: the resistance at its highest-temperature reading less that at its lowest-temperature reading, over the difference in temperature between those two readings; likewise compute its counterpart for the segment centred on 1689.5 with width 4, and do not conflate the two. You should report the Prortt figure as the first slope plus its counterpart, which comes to -0.027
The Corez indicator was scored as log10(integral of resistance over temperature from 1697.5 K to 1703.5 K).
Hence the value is 1.13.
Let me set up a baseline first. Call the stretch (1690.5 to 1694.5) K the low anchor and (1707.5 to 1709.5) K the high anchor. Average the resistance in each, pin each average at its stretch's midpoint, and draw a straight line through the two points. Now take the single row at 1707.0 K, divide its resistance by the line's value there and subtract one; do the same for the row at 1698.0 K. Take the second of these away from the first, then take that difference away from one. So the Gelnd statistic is 0.966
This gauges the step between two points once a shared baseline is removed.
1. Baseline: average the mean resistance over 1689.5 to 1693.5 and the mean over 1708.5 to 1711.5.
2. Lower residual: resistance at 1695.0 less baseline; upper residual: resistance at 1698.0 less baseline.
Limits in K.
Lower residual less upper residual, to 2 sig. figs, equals 0.21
